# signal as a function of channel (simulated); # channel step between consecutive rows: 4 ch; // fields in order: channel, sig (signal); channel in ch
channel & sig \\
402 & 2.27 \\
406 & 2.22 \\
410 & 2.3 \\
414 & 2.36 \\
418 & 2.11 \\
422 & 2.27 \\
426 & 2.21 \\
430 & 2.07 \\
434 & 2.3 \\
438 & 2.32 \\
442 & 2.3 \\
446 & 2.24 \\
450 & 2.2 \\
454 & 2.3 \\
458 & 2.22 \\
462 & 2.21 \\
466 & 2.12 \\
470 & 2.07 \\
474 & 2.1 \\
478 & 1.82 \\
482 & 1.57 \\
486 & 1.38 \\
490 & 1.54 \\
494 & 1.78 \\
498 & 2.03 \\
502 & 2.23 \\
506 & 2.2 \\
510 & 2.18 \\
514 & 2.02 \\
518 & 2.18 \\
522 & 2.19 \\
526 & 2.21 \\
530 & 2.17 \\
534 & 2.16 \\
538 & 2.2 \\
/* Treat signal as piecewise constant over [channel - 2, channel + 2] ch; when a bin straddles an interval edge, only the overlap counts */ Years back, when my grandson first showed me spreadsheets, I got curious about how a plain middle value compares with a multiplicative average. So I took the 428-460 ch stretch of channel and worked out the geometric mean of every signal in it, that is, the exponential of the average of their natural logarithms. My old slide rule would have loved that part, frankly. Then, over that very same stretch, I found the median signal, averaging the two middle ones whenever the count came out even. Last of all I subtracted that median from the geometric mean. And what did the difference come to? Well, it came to -0.028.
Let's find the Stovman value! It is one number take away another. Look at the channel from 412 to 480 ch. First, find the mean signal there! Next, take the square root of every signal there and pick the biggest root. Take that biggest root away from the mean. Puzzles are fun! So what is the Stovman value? 0.7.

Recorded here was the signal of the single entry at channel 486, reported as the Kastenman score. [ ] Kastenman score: 1.38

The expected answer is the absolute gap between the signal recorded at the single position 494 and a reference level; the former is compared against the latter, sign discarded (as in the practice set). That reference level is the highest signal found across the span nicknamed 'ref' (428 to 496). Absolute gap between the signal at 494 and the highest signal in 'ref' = 0.54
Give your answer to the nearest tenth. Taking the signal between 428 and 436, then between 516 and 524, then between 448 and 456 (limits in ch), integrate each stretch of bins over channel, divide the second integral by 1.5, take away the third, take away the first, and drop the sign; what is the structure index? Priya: 23.8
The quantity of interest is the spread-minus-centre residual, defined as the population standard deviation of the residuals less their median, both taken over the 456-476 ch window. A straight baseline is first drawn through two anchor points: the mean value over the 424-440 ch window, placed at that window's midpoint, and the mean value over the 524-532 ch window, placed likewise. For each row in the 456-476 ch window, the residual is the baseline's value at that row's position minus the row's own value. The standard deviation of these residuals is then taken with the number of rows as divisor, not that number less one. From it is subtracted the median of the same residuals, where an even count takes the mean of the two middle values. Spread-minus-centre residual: -0.03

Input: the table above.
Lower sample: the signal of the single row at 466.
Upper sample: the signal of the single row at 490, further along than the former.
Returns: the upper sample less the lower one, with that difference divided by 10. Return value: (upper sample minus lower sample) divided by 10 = -0.058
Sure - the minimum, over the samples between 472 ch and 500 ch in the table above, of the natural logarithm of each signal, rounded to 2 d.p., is 0.32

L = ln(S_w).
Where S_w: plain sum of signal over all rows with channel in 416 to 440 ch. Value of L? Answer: 2.59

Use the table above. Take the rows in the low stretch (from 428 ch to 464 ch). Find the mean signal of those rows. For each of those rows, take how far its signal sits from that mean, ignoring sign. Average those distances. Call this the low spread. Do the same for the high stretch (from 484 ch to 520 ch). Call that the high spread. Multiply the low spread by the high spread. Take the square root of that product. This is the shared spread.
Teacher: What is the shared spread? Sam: 0.121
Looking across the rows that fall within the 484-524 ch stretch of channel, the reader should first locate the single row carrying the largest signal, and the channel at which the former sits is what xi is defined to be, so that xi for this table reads 502 ch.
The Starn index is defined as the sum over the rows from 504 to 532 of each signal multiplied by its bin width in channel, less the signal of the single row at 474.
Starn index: 58.5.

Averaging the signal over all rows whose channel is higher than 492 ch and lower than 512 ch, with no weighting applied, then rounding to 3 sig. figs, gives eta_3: 2.08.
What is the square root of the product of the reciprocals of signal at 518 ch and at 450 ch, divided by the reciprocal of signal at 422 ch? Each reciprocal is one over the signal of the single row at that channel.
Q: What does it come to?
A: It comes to 1.04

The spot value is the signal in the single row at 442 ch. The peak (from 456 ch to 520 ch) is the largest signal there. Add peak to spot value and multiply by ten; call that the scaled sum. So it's 45.3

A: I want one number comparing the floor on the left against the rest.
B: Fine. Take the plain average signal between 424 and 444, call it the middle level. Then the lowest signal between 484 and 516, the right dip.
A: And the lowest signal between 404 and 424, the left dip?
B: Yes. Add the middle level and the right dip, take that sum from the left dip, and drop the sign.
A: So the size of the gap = 1.5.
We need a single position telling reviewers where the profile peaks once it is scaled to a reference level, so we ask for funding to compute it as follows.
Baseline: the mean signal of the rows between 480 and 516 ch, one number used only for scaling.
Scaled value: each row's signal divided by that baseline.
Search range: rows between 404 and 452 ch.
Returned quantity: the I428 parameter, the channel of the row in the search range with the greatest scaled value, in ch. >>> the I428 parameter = 414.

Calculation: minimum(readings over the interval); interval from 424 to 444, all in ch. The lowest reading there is 2.07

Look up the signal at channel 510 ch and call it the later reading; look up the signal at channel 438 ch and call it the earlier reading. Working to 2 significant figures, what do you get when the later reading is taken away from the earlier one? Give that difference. 0.14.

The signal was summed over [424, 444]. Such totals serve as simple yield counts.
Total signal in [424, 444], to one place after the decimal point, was 11.2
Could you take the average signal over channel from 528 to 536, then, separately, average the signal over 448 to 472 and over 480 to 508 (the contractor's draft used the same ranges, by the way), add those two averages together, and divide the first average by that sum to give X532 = 0.54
